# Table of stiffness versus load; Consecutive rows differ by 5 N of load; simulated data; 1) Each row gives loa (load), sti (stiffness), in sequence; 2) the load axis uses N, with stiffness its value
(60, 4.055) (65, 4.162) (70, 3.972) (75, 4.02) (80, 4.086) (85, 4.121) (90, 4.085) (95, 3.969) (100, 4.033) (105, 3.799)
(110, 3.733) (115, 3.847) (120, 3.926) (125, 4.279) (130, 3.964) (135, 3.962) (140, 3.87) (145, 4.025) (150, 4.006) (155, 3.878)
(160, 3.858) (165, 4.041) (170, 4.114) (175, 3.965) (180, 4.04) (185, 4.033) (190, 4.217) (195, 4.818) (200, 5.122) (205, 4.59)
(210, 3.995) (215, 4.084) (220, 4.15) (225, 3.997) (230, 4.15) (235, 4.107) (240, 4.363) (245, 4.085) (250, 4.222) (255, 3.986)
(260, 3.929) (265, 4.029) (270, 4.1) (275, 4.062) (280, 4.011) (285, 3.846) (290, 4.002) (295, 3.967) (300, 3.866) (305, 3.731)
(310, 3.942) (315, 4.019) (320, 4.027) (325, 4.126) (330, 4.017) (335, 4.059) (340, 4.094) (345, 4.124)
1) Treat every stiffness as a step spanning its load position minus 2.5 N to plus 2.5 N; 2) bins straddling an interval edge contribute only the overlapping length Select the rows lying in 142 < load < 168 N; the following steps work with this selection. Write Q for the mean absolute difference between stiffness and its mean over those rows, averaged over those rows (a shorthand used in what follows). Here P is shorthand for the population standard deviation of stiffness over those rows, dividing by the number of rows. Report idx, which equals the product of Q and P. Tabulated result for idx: 0.006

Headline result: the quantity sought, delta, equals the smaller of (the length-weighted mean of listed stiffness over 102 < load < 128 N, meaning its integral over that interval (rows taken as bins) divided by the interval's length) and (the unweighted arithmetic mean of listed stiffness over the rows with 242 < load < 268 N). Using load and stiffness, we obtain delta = 3.92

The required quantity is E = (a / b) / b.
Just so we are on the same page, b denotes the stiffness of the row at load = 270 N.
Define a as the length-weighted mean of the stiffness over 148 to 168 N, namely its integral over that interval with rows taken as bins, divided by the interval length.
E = 0.23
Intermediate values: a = 3.95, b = 4.1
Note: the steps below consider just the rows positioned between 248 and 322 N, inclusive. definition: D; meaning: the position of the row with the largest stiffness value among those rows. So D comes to 250 N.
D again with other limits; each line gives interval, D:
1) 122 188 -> 125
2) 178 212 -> 200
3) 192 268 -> 200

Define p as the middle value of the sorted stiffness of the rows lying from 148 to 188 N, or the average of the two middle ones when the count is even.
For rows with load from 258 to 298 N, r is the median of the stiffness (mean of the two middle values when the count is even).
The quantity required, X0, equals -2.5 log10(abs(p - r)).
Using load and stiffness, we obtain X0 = 4.7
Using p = 4.02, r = 4.01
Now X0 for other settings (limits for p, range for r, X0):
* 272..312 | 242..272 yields 2.5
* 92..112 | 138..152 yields 2.3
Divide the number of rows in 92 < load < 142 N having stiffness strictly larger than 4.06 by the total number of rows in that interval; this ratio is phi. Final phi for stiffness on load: 0.10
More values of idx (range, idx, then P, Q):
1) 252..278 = 0.003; 0.059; 0.051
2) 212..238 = 0.003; 0.056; 0.046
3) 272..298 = 0.004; 0.072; 0.057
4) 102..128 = 0.028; 0.192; 0.149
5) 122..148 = 0.015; 0.139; 0.106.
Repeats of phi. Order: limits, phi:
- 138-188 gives 0.10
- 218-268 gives 0.60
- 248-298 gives 0.30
